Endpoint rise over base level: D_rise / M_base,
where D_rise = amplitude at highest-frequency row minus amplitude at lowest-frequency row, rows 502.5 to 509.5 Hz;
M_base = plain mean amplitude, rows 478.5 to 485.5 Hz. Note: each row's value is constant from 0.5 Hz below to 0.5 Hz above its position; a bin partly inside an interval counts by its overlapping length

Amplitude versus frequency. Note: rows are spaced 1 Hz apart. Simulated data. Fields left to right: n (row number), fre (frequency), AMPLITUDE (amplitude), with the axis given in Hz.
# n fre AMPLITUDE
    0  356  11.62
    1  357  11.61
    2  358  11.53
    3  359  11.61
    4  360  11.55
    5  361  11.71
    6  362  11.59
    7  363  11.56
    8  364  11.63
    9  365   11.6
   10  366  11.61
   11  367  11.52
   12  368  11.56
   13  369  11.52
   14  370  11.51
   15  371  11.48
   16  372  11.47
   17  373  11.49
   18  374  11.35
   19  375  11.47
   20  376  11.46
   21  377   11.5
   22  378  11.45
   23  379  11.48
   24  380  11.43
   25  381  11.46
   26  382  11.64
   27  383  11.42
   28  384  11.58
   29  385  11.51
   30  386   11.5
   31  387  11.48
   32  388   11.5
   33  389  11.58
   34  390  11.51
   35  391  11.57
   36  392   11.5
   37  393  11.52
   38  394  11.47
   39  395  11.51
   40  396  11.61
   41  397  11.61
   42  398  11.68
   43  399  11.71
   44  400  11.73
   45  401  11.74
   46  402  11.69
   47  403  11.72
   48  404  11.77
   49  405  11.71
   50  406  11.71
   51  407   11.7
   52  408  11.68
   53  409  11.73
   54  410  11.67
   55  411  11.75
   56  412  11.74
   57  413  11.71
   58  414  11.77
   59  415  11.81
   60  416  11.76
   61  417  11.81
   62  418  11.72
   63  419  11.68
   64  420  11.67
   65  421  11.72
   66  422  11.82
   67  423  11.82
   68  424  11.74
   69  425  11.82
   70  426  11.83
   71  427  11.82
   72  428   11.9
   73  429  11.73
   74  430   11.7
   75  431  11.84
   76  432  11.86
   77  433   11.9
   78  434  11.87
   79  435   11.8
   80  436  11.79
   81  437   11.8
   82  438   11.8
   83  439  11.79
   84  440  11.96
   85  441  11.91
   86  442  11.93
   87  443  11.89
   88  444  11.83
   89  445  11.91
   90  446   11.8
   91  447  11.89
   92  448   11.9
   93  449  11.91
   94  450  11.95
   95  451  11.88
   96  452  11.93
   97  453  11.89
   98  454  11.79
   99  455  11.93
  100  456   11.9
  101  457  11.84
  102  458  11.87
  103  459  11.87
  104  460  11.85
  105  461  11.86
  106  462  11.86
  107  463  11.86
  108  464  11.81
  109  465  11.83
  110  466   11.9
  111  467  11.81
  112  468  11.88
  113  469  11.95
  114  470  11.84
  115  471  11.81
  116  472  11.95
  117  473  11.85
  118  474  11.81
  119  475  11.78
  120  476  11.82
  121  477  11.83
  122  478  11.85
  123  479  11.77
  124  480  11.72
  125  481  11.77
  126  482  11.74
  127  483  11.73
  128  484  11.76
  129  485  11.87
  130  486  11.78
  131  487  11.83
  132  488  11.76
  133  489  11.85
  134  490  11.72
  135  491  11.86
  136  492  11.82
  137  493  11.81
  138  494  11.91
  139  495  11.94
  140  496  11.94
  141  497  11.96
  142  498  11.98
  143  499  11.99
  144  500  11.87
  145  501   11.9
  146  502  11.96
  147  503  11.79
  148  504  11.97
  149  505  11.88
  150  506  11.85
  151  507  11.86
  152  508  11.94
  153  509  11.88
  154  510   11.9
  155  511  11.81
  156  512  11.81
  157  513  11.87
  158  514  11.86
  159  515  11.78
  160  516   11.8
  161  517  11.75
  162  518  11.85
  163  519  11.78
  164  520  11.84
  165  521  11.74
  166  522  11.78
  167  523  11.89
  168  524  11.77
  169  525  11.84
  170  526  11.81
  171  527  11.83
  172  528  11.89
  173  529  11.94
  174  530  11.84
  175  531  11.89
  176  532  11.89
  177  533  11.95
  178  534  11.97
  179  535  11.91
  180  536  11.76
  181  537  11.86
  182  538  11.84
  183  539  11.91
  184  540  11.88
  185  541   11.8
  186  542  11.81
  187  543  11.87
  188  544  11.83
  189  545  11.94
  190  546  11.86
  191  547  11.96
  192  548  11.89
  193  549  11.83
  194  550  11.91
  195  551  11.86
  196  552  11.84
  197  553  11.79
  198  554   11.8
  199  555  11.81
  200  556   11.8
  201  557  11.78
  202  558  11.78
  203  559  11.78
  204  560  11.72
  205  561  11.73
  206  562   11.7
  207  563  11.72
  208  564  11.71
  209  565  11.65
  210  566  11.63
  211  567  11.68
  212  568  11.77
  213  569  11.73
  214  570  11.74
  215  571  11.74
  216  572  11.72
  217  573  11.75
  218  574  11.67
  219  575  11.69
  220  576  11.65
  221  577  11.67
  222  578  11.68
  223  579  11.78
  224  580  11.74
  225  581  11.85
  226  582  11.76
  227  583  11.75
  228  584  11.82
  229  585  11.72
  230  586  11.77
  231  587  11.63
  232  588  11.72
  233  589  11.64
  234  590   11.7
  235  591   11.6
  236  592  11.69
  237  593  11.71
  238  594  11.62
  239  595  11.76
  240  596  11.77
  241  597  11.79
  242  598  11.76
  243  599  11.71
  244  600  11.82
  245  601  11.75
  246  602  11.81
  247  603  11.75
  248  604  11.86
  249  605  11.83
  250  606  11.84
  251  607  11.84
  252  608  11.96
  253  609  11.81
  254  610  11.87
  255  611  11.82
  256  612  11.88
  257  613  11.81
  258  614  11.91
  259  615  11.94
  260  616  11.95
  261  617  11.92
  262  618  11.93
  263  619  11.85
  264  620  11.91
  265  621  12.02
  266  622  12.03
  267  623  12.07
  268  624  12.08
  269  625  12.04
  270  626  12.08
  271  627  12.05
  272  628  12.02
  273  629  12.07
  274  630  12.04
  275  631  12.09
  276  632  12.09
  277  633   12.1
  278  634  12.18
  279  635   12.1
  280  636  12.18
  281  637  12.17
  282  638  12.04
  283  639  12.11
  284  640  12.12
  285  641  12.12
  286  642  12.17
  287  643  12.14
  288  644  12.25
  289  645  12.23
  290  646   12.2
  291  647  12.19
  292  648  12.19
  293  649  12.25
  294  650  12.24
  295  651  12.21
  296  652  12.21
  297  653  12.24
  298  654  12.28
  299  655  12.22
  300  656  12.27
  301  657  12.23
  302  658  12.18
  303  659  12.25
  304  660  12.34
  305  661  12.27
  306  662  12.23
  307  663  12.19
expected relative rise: 0.008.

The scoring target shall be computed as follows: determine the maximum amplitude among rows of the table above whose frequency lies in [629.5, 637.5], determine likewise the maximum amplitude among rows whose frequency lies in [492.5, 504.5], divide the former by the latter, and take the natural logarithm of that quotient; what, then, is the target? 0.016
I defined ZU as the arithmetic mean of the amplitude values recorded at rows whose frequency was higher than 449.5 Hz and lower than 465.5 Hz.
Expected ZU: 11.9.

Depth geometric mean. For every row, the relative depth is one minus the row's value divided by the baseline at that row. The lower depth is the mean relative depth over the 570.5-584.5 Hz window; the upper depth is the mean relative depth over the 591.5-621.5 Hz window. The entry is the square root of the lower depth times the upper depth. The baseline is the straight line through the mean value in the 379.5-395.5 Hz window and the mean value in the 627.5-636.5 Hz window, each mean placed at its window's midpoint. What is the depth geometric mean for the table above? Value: 0.018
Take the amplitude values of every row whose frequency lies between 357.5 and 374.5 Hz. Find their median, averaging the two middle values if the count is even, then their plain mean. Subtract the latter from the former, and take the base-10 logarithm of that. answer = -2.5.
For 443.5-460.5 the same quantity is -2.0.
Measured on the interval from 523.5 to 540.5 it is -2.0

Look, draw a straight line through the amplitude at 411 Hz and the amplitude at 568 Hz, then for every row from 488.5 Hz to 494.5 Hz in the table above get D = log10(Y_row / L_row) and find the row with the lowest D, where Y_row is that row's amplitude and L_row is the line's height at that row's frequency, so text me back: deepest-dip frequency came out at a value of 490 Hz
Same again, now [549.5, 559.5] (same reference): 559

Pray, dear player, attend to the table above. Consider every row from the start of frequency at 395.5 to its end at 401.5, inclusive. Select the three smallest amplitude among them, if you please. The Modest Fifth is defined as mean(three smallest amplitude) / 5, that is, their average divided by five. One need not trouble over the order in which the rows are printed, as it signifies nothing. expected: 2.327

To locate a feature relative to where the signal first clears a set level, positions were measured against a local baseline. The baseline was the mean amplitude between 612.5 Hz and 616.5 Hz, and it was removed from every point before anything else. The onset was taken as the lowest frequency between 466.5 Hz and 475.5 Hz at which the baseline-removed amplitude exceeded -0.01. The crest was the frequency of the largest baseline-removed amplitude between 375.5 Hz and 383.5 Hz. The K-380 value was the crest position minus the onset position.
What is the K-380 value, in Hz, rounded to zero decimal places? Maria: -87 Hz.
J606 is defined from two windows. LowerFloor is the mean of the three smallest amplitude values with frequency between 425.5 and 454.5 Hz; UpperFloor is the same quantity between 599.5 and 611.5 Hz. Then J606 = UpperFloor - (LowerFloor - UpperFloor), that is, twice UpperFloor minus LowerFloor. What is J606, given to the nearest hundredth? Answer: 11.80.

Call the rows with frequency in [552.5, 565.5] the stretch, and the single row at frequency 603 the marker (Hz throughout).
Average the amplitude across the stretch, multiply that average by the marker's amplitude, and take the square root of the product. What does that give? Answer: 11.75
